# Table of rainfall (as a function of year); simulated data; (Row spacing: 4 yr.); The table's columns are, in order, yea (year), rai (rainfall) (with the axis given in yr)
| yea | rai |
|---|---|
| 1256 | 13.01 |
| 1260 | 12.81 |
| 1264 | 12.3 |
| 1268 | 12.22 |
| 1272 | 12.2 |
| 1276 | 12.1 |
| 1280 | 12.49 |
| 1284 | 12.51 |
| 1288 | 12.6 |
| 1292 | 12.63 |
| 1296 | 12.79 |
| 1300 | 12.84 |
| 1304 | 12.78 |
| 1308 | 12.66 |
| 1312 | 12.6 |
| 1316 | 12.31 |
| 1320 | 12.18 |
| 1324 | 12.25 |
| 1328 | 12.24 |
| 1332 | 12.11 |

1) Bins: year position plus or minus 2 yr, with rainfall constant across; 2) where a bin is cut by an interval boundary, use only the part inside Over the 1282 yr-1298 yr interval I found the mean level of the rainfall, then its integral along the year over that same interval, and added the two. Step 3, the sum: 215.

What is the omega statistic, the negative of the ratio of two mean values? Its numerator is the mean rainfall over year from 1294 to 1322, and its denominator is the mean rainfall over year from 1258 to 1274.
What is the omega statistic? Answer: -1.017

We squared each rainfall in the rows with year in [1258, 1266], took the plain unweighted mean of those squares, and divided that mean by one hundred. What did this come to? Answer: 1.58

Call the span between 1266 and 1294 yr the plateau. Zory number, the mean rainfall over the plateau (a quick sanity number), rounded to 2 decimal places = 12.39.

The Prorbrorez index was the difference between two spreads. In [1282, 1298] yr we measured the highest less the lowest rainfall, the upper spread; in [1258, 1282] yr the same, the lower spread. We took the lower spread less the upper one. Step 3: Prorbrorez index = 0.43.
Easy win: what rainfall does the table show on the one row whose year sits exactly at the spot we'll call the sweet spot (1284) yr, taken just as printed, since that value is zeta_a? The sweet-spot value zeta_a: 12.51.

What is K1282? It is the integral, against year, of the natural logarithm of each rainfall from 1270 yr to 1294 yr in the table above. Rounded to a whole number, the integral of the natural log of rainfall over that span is 60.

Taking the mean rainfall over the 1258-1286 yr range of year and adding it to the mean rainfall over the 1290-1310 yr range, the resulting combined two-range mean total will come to 25.1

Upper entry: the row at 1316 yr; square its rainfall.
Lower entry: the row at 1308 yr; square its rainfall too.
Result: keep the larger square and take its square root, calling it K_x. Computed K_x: 12.7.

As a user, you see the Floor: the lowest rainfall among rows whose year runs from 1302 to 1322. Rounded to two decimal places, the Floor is 12.18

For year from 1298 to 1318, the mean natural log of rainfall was 2.54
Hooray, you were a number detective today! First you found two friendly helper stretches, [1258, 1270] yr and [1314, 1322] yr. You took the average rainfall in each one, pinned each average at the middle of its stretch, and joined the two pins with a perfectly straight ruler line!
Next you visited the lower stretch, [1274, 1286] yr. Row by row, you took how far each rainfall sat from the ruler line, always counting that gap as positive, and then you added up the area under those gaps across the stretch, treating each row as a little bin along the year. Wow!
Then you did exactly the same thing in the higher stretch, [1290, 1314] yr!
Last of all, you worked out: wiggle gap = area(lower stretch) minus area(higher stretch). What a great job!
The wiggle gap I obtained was -8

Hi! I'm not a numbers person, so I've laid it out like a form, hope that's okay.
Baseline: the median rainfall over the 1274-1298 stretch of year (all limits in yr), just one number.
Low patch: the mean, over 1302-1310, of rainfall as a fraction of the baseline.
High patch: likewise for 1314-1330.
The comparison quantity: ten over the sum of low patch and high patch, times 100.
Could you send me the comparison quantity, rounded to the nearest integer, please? 503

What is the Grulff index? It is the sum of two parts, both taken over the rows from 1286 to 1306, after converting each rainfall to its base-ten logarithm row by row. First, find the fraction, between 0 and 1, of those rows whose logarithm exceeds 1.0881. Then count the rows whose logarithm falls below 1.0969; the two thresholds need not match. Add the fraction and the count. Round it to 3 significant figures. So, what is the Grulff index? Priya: 1.00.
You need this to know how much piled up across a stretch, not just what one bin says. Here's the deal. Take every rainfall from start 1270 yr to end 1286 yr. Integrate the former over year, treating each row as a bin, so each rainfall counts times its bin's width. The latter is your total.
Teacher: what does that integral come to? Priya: 197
